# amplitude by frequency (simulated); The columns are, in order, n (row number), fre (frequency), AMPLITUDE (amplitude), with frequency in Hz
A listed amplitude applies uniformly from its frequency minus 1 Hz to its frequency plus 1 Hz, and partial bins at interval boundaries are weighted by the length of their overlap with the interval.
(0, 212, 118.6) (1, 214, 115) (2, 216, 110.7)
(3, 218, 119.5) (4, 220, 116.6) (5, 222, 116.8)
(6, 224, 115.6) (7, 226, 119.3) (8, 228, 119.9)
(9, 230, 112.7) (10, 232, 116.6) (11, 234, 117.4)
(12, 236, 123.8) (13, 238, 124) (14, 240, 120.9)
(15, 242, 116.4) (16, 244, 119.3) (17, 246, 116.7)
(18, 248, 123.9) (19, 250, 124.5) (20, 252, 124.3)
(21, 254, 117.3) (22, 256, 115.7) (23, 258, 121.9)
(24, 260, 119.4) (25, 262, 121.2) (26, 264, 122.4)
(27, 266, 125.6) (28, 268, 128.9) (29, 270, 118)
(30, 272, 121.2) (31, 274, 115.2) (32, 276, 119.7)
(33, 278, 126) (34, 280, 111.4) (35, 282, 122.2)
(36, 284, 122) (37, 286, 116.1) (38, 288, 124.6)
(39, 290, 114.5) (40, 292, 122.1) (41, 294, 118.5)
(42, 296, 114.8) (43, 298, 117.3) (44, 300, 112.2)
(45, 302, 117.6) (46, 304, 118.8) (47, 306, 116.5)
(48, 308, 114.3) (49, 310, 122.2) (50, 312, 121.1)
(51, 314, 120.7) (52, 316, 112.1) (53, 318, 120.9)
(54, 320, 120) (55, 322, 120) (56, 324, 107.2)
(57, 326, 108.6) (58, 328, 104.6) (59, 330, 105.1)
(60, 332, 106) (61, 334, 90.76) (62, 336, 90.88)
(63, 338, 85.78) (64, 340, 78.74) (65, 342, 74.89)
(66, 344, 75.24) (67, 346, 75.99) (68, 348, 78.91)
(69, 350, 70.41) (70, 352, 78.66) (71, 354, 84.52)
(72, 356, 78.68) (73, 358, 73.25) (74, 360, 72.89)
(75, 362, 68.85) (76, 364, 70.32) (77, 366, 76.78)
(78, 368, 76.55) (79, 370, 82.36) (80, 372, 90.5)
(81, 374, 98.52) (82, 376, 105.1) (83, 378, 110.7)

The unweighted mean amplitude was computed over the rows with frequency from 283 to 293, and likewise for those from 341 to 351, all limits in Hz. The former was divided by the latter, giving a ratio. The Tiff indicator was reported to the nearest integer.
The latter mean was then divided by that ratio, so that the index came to 47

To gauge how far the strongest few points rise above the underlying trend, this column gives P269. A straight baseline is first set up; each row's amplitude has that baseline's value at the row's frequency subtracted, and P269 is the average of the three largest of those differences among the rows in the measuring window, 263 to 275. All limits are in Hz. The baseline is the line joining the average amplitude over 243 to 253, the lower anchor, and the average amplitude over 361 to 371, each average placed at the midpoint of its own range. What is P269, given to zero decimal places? 12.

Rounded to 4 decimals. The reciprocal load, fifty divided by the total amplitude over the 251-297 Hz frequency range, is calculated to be 0.0181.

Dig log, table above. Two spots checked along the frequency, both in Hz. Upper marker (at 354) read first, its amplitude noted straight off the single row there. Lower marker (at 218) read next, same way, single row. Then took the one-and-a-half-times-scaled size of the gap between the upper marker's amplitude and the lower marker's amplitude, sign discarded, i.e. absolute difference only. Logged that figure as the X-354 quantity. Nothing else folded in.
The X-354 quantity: 52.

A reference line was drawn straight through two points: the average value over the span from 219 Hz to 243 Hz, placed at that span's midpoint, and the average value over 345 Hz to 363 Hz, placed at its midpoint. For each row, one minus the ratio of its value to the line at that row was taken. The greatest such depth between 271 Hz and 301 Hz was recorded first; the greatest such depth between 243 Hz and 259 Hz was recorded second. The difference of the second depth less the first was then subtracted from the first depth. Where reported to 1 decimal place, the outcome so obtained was -0.2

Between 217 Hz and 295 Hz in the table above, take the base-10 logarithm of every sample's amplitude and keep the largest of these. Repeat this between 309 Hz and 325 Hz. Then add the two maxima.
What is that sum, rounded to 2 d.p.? 4.20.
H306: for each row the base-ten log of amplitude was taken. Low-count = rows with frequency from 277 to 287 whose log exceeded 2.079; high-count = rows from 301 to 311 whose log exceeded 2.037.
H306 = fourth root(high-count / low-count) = 1.14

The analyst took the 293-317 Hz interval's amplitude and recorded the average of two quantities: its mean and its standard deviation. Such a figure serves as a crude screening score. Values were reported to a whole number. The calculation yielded 60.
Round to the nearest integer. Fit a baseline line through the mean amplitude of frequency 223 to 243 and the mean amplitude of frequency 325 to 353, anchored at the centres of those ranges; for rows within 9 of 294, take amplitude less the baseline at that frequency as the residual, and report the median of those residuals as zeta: 18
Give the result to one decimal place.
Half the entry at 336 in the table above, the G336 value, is 45.4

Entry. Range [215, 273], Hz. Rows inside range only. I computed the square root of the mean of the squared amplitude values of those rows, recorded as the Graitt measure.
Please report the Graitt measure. 120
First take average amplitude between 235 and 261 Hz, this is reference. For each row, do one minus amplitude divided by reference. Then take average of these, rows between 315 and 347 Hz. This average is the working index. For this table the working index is 0.18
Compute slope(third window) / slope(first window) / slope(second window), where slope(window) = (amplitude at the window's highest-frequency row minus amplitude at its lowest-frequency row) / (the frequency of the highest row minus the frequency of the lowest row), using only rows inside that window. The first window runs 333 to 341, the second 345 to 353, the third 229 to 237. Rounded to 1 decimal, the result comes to -2.1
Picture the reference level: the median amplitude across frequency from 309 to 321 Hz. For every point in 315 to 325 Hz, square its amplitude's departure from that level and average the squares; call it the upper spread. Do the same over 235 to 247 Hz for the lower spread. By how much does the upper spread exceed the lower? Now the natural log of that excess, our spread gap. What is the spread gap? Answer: 4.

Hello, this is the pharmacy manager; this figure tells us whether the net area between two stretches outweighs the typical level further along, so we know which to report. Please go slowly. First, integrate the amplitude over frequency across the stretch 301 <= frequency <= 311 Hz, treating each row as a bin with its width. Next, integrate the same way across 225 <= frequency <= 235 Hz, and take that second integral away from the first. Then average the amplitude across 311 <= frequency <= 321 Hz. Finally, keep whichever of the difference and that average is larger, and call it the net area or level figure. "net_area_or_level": 119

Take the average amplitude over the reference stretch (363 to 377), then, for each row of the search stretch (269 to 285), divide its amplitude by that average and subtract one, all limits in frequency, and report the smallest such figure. 0.30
